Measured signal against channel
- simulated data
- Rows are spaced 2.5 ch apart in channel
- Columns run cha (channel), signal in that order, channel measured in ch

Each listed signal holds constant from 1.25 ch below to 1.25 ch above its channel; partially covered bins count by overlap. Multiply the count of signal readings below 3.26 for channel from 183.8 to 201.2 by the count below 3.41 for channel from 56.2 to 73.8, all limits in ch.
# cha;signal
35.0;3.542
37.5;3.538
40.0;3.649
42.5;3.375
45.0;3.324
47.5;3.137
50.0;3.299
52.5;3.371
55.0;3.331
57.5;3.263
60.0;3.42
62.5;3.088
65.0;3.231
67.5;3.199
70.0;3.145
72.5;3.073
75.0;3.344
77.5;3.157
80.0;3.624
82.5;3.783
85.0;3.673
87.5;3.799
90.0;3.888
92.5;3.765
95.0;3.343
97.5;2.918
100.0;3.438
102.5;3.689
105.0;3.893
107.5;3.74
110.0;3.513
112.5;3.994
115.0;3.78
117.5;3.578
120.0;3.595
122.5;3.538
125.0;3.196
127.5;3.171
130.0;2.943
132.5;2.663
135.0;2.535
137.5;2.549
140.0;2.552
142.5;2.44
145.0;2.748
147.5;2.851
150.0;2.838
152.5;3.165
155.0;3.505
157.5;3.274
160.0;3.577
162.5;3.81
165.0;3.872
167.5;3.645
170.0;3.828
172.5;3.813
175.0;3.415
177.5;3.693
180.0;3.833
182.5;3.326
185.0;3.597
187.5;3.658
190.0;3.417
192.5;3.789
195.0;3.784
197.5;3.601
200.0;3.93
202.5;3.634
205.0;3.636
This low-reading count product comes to 0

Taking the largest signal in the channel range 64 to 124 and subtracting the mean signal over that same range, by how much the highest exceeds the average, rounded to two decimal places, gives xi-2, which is 0.46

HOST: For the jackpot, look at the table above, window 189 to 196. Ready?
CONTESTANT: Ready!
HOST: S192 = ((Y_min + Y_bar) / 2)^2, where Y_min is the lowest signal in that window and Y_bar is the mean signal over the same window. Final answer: 12.5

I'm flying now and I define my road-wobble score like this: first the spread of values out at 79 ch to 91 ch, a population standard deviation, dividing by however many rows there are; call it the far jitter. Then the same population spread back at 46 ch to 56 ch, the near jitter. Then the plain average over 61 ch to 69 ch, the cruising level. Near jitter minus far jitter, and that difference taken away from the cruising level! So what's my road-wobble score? 3.2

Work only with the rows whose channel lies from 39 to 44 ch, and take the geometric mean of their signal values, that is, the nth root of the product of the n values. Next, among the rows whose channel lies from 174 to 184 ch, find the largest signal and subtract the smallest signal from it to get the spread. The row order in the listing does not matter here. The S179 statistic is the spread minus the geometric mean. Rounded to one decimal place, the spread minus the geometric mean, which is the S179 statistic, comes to -3.0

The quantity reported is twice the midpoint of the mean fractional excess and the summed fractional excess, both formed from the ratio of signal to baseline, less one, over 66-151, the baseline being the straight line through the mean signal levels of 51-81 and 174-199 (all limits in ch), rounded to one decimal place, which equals -1.0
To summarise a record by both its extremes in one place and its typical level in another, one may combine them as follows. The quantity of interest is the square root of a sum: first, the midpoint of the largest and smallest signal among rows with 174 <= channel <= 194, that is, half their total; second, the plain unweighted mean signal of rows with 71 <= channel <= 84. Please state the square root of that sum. 2.64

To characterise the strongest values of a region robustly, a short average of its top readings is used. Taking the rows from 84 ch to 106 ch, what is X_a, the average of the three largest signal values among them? 3.9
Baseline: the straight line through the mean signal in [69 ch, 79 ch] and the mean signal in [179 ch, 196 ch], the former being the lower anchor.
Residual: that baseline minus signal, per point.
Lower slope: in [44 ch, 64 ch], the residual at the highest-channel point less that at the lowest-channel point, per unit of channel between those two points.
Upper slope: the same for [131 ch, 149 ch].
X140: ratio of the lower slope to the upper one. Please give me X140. -2.0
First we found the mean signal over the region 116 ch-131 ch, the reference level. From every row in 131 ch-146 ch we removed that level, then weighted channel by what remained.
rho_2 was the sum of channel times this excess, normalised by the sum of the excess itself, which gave 138.7 ch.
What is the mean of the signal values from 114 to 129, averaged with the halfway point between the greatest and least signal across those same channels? 3.5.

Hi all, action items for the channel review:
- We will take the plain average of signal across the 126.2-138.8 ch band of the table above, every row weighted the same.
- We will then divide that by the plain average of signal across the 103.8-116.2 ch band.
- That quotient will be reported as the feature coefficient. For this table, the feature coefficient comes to 0.733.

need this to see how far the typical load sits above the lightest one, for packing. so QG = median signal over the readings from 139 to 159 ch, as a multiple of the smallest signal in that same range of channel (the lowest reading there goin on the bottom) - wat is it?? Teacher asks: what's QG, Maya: 1.17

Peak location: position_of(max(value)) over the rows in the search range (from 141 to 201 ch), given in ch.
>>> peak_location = 200.0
